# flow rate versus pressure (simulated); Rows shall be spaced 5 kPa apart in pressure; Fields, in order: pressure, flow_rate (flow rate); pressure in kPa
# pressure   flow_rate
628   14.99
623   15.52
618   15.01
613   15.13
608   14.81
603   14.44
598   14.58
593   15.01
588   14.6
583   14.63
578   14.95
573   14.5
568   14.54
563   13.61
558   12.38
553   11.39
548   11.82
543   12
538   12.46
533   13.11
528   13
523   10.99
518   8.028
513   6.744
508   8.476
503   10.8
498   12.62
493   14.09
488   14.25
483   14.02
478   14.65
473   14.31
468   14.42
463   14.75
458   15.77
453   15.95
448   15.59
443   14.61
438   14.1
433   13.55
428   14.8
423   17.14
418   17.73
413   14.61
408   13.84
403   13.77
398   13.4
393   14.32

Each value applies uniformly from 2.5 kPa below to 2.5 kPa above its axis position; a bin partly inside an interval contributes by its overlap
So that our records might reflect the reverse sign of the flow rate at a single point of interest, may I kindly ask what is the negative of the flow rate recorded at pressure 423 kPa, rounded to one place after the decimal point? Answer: -17.1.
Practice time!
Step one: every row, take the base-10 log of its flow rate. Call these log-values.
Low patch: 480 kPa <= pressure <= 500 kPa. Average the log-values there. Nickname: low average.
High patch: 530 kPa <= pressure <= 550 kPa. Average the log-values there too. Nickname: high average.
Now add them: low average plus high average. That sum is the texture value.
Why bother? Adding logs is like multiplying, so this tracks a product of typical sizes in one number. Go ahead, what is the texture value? 2.23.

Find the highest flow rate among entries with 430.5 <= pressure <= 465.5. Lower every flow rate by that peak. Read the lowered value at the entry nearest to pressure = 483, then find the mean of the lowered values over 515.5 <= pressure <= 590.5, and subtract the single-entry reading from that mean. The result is -1.2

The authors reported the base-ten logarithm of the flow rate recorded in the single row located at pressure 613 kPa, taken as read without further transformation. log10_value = 1.18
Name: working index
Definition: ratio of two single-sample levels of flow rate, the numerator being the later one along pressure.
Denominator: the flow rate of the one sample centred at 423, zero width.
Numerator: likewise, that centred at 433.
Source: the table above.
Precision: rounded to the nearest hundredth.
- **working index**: 0.79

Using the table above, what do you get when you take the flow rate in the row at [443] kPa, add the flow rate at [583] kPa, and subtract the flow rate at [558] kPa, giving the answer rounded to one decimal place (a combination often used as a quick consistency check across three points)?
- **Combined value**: 16.9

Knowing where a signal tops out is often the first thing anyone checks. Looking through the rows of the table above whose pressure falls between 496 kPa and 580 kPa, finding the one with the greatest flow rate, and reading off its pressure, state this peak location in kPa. 578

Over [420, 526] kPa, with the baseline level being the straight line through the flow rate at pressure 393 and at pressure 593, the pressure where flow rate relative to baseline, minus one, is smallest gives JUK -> 513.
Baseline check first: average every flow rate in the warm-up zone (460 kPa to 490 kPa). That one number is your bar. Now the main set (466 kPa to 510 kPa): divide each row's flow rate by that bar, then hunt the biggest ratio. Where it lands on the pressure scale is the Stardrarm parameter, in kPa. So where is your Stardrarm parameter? 478 kPa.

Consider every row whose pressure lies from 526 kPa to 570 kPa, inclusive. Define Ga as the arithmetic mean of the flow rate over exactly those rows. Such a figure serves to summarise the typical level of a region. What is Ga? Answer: 12.7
